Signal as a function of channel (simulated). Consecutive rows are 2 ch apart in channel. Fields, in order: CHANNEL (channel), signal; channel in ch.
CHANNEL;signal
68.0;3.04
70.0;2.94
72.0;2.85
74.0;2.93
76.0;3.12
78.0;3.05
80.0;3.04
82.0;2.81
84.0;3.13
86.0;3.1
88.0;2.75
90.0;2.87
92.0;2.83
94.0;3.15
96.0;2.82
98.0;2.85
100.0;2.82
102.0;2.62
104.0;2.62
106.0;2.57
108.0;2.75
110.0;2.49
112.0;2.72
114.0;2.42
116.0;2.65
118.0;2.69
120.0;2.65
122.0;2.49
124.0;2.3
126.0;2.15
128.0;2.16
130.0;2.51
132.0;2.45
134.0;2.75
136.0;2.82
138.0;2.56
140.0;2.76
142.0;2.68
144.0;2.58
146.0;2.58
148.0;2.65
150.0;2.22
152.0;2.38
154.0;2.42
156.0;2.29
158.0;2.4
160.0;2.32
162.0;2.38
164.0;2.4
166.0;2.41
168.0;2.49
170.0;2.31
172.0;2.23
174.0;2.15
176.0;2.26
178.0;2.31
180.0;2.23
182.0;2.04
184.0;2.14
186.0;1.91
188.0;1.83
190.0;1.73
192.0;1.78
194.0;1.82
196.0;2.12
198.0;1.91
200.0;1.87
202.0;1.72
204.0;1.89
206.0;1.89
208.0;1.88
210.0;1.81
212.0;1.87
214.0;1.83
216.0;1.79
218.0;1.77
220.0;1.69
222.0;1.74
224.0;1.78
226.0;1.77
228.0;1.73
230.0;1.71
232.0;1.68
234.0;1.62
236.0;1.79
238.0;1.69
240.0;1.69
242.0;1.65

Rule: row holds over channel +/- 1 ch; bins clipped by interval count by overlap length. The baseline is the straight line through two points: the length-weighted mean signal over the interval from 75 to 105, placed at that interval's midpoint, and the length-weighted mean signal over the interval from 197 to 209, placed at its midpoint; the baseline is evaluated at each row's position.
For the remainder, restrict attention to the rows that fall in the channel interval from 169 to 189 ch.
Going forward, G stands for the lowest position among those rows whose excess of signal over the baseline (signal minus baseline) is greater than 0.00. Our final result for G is 170.0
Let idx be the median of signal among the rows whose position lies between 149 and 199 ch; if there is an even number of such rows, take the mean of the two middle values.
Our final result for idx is 2.23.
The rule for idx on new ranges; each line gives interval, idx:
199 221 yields 1.83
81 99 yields 2.85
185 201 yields 1.85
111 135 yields 2.50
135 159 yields 2.57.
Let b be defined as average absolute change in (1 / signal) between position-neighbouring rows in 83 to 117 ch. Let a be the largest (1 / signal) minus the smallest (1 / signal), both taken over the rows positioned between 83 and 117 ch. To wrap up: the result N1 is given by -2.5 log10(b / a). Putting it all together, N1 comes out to 1.58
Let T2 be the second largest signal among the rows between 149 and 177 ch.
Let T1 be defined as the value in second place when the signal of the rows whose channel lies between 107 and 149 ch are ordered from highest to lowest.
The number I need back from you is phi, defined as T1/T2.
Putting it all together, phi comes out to 1.1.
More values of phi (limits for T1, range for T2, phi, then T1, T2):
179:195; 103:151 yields 0.8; 2.14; 2.76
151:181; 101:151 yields 0.9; 2.42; 2.76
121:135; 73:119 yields 0.8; 2.51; 3.13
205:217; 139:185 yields 0.7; 1.88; 2.68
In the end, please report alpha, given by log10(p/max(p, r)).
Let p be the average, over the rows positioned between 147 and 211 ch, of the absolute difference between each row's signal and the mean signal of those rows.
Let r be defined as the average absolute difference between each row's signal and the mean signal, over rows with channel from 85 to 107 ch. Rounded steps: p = 0.23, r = 0.13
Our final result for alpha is 0.00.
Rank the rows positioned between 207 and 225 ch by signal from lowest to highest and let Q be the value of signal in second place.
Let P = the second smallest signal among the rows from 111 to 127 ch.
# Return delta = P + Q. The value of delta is 4.0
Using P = 2.3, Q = 1.74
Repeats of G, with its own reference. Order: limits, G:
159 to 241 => 160.0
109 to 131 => 112.0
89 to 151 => 94.0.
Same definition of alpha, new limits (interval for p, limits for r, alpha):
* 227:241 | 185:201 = -0.36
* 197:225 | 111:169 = -0.40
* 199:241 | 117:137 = -0.46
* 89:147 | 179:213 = 0.00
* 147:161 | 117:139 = -0.28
